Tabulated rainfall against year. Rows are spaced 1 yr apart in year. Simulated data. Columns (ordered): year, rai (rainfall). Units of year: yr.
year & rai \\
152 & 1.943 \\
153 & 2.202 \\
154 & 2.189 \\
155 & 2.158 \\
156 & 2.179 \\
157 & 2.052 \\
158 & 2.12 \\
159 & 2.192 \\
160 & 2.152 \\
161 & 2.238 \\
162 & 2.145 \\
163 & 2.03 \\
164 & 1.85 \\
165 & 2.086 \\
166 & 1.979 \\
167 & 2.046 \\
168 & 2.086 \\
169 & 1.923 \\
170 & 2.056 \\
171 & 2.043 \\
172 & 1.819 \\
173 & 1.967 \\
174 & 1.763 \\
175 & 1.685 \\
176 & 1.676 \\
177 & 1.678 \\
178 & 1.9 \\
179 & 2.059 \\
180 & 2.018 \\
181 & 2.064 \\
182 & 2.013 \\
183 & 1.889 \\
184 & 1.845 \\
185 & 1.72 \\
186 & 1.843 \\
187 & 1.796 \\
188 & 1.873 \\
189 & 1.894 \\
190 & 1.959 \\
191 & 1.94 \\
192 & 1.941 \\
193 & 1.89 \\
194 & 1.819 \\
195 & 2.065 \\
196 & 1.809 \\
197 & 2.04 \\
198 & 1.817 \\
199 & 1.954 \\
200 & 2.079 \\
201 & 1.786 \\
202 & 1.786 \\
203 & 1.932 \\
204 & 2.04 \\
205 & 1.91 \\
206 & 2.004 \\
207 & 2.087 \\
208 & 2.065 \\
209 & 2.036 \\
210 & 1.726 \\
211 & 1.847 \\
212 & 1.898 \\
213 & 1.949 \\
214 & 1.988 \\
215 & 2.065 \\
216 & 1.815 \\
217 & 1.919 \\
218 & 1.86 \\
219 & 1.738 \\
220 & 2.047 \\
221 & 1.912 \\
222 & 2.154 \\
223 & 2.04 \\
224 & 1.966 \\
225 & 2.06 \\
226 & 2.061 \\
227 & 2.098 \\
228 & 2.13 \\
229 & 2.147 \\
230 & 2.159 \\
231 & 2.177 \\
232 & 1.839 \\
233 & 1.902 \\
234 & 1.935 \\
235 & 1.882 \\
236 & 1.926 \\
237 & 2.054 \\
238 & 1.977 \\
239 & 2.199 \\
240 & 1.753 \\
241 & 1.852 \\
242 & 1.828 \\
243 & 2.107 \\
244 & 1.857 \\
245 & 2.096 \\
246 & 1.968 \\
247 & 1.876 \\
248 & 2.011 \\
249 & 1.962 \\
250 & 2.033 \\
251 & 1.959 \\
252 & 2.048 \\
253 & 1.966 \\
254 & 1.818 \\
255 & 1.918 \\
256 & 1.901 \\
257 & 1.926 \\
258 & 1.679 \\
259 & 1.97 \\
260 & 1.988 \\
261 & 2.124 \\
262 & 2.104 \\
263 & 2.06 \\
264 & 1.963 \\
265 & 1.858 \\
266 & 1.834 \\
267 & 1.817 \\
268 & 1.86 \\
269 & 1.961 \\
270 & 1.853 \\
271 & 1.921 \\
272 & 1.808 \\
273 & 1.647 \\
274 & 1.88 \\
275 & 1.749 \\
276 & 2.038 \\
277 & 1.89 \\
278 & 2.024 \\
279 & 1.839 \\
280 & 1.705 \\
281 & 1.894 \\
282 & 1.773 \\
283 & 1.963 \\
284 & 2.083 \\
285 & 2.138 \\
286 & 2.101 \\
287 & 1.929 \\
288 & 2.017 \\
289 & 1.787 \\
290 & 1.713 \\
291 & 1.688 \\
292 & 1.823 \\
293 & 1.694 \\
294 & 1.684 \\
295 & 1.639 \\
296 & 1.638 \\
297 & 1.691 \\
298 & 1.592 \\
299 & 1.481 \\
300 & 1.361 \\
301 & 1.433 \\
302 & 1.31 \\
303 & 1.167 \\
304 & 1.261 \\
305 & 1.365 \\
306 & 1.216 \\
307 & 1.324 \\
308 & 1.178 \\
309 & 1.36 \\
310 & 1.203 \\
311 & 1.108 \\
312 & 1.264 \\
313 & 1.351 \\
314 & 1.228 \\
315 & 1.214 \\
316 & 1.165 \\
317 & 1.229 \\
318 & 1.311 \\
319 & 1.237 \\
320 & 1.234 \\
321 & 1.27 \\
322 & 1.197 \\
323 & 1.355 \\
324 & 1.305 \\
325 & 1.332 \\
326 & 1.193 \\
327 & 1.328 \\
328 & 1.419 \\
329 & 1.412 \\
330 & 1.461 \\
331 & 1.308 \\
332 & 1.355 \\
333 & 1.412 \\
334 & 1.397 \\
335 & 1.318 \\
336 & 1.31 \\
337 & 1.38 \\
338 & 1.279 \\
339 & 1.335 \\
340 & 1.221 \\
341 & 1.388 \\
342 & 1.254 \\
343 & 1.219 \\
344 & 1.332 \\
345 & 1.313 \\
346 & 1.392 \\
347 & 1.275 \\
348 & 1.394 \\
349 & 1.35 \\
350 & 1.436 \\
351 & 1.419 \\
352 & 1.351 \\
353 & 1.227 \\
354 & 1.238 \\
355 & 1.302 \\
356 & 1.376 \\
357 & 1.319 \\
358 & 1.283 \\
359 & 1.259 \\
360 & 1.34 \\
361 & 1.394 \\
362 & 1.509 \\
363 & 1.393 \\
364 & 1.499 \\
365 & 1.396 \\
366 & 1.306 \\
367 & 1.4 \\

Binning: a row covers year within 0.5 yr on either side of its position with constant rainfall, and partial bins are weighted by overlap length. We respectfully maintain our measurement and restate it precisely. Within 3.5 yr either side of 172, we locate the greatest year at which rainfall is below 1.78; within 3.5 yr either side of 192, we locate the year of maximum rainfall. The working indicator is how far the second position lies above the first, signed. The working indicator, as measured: 20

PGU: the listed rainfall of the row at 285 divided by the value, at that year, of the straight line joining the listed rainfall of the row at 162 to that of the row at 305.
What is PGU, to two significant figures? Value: 1.5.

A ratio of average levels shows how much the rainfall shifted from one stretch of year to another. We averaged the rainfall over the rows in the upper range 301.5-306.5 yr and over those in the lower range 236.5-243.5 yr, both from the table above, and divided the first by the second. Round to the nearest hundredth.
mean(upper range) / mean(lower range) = 0.64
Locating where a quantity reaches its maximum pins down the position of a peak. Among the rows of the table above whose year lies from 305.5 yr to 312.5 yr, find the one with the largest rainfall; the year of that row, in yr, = 309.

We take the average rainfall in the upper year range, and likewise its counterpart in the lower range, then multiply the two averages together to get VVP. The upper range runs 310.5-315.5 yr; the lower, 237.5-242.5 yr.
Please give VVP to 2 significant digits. 2.4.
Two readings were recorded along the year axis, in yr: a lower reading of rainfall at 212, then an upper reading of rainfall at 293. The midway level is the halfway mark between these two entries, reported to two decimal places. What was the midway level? 1.80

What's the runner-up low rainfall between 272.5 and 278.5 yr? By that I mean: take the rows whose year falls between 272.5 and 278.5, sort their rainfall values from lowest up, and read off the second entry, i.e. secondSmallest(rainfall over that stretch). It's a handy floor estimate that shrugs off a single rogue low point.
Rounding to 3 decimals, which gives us 1.749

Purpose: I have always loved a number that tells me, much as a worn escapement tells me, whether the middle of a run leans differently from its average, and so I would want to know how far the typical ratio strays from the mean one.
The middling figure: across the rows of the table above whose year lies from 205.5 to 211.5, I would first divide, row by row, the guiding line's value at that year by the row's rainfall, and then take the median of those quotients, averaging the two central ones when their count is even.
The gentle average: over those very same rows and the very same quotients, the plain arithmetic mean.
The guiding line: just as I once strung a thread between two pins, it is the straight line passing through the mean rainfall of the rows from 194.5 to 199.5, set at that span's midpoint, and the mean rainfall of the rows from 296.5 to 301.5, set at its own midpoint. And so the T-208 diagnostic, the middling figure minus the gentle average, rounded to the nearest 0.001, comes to -0.030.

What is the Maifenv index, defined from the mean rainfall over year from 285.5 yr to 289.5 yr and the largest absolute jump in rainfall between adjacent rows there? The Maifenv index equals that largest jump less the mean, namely -1.7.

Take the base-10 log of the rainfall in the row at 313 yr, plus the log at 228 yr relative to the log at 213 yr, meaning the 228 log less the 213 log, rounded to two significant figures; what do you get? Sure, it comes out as 0.17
